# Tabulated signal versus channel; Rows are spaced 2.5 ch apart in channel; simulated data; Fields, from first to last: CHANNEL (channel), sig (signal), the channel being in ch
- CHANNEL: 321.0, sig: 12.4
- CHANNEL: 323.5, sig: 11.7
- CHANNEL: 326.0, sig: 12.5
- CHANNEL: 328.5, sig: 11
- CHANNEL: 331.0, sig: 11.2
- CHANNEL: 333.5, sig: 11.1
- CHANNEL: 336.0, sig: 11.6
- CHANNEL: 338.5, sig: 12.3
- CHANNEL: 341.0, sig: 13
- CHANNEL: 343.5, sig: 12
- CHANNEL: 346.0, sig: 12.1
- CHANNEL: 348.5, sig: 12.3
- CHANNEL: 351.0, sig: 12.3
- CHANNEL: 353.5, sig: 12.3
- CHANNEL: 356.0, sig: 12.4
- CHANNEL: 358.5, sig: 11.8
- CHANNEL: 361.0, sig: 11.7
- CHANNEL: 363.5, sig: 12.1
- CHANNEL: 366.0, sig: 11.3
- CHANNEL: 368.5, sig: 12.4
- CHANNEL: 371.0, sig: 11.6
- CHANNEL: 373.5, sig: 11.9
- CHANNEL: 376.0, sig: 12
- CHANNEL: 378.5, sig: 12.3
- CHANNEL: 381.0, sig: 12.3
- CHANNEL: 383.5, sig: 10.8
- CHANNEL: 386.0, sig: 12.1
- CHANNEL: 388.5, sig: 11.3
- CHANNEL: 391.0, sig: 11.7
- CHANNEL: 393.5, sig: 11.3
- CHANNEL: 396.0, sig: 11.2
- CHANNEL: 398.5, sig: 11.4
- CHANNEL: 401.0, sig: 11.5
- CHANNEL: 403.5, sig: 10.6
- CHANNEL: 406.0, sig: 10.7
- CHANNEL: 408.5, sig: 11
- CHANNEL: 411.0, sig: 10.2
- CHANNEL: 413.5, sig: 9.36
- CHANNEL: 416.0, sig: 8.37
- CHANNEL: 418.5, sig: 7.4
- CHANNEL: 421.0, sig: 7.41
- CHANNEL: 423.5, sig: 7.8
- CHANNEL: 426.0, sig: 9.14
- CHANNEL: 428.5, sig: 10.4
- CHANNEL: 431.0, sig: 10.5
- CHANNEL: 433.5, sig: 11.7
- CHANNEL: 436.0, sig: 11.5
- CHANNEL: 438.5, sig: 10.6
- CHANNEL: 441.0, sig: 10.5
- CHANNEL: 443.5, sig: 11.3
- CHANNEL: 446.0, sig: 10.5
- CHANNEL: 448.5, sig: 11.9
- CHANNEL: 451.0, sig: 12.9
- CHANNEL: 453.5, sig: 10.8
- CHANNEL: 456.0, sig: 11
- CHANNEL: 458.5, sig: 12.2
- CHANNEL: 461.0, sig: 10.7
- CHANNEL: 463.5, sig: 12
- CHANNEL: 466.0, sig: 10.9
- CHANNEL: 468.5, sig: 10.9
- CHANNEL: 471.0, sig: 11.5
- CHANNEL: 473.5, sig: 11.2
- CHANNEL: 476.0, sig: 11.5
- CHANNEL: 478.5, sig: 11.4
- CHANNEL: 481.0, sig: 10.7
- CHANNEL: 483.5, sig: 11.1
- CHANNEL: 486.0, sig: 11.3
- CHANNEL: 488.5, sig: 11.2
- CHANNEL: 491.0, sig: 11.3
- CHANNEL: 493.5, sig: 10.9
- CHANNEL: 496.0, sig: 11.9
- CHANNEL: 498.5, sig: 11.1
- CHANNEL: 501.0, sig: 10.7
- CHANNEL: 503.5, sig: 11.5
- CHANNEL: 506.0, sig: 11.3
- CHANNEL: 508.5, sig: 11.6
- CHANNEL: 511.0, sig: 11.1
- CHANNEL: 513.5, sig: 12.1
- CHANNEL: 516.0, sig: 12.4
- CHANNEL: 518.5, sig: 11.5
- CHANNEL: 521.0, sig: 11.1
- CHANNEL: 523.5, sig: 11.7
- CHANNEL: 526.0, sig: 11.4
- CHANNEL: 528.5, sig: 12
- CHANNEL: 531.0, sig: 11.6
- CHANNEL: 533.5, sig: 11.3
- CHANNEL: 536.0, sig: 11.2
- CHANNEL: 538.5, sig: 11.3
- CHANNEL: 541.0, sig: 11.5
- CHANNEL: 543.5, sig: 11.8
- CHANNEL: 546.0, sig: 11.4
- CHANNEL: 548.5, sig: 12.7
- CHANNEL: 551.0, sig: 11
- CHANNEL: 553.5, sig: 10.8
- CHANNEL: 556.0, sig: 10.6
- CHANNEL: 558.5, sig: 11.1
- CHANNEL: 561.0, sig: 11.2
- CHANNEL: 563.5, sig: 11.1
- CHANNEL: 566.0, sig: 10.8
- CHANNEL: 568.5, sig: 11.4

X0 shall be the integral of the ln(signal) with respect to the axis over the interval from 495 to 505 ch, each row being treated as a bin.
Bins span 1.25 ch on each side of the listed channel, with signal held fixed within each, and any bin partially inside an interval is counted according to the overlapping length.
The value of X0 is 24.2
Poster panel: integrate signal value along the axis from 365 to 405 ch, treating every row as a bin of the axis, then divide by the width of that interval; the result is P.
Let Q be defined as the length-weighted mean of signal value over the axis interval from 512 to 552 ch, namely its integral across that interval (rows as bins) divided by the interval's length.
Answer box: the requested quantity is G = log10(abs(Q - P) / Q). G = -2.70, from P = 11.6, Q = 11.6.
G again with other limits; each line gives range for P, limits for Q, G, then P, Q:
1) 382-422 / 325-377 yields -0.90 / 10.4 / 11.9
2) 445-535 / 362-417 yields -1.92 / 11.4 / 11.3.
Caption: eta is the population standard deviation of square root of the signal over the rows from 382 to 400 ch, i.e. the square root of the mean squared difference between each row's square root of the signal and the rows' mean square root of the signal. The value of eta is 0.056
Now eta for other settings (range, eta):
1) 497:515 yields 0.061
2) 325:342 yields 0.105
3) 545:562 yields 0.093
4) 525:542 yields 0.037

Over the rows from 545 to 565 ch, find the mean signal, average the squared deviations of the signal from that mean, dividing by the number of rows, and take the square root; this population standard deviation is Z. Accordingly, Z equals 0.60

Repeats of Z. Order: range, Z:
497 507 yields 0.30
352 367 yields 0.38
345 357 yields 0.10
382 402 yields 0.36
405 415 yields 0.62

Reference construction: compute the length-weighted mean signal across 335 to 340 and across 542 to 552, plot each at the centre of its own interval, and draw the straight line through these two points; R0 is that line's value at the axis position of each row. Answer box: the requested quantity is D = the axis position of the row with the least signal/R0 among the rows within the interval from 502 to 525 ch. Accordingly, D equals 511.0 ch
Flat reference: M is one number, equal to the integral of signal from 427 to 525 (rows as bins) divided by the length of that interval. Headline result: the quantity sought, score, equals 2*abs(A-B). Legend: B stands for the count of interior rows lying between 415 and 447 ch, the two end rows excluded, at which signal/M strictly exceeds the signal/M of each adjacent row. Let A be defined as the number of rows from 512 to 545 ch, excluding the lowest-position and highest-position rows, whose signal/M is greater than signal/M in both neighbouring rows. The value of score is 2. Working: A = 3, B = 2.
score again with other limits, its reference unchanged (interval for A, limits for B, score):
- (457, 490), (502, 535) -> 0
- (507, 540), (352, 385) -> 0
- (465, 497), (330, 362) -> 4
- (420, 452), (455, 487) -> 4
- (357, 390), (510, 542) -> 0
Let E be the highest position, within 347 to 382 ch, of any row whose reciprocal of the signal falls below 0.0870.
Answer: 381.0 ch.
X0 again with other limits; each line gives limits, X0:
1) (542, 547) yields 12.3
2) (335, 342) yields 17.6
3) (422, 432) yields 22.3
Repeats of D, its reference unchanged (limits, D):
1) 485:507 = 501.0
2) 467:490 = 481.0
